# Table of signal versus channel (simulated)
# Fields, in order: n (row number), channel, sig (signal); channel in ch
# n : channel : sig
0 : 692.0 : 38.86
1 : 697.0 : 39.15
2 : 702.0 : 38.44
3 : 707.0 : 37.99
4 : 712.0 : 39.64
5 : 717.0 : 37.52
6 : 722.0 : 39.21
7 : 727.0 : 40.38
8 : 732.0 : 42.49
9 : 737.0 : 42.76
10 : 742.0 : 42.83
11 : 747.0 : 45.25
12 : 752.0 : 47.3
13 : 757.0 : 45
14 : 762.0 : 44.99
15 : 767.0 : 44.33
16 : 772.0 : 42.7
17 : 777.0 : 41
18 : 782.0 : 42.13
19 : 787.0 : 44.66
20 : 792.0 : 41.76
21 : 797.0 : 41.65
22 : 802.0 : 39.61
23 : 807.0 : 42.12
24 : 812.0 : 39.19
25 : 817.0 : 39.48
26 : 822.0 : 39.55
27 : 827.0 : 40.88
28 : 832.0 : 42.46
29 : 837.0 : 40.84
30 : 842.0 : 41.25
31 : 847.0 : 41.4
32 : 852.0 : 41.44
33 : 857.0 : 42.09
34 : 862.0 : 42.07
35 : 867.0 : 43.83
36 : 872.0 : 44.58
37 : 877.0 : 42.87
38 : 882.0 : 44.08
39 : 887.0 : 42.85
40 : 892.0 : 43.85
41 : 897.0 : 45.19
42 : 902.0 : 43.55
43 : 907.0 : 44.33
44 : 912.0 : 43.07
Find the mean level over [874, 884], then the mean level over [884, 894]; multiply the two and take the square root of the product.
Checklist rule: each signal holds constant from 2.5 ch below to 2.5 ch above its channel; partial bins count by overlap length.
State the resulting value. 43.4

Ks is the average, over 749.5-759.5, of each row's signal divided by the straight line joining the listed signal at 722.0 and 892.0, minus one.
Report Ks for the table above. 0.15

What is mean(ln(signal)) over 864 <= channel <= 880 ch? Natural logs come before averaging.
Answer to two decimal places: 3.78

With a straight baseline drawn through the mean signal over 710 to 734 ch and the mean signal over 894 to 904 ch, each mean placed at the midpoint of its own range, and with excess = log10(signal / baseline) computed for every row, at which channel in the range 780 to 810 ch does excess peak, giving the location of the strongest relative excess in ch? 787.0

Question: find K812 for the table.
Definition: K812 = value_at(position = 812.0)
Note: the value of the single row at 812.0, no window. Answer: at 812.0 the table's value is 39.19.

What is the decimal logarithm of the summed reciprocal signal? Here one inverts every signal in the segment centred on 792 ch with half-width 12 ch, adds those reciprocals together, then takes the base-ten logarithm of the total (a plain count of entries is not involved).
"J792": -0.923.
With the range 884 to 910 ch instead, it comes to -0.944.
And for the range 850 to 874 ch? -0.932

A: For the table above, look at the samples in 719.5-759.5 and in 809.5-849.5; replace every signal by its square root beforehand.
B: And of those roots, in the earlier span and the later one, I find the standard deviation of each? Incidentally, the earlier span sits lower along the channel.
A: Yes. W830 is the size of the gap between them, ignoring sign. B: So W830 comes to 0.11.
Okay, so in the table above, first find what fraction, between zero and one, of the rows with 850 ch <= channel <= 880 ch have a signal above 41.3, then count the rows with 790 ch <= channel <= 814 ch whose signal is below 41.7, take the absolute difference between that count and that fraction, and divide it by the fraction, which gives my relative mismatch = 2.0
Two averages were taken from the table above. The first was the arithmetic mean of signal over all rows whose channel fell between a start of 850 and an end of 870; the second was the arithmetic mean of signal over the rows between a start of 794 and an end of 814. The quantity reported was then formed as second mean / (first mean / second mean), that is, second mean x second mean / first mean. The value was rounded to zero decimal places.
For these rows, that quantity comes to 39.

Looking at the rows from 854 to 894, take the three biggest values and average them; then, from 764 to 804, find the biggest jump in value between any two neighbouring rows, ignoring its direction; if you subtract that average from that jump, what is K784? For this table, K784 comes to -41.3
